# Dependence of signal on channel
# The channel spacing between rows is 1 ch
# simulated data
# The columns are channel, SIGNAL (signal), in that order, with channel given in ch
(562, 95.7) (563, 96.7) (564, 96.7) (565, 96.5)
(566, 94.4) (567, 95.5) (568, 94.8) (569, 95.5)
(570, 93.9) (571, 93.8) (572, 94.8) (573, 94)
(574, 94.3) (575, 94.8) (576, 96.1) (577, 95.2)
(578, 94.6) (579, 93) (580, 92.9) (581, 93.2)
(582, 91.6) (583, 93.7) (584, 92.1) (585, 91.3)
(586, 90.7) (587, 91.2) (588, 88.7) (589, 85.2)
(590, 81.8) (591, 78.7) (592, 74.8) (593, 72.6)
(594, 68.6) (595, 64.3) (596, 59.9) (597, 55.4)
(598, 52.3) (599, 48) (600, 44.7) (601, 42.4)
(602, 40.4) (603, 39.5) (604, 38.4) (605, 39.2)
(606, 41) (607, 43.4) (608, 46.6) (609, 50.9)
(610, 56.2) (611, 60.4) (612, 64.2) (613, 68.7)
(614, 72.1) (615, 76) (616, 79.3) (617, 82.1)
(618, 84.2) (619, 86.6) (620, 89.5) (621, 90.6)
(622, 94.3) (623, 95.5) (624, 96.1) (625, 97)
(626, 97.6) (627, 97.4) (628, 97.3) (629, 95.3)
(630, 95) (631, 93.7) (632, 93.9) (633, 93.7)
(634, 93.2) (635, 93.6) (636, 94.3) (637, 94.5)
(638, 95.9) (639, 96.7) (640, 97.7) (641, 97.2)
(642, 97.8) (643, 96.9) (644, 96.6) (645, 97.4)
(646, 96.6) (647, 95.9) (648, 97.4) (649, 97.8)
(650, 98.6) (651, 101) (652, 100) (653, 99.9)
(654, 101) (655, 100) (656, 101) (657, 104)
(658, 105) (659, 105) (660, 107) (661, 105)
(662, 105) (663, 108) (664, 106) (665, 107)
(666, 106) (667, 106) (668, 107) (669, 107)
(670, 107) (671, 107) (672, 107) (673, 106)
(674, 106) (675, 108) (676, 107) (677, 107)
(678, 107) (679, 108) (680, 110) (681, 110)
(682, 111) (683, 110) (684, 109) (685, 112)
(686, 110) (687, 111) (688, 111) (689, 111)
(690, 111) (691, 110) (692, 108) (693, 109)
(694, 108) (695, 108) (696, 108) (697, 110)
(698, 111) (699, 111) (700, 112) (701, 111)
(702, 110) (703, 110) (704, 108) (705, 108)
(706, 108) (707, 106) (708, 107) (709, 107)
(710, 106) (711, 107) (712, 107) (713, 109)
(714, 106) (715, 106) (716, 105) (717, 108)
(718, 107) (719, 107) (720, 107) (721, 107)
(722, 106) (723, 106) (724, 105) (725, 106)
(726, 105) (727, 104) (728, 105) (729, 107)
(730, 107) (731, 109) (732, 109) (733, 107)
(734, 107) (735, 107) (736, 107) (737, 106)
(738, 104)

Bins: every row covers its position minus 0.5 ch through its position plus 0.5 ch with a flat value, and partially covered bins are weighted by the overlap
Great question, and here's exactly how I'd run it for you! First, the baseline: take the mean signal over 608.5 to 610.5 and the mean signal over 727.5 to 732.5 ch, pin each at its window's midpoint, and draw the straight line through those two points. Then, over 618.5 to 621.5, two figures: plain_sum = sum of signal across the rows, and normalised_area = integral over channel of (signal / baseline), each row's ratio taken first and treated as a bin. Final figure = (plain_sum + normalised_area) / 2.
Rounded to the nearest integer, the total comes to 136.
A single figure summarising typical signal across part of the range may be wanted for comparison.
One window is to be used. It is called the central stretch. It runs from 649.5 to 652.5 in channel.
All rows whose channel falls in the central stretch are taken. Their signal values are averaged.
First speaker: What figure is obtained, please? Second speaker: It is 100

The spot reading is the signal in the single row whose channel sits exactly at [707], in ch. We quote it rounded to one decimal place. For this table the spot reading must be 106.0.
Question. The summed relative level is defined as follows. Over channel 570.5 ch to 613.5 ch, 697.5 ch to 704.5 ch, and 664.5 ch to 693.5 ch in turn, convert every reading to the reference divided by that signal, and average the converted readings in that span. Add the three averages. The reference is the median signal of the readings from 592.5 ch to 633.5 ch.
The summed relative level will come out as 2.4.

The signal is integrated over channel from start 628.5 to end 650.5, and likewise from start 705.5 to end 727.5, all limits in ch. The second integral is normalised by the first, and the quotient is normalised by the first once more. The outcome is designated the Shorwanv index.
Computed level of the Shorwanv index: 0.0005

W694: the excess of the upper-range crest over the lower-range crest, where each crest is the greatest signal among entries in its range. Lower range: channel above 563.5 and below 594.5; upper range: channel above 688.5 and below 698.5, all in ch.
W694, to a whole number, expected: 14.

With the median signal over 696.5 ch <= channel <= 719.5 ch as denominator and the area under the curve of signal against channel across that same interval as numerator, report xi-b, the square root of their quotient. 4.799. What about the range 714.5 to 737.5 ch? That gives 4.785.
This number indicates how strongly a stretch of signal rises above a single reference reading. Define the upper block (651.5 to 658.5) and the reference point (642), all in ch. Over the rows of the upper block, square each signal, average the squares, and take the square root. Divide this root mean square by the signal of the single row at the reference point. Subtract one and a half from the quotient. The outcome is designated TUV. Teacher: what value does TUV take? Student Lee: -0.46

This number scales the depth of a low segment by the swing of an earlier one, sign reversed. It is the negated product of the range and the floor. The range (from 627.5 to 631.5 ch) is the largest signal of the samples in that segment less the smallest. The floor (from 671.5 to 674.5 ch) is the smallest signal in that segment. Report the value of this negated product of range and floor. -382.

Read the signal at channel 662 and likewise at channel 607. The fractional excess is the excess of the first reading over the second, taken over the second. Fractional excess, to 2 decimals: 1.42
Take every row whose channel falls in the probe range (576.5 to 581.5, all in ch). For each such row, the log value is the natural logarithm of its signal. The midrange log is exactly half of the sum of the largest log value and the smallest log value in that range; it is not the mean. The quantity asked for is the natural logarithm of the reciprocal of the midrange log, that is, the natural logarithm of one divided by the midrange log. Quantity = -1.514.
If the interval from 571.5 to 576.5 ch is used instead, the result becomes -1.516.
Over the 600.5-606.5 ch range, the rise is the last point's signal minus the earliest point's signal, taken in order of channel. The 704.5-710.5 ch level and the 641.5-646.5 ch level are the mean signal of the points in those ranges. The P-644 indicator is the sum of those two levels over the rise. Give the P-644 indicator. -146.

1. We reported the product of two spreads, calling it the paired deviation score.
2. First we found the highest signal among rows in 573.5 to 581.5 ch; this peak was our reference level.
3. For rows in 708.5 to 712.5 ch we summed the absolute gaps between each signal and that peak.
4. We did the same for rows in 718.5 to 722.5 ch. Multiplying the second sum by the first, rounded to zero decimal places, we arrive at 1815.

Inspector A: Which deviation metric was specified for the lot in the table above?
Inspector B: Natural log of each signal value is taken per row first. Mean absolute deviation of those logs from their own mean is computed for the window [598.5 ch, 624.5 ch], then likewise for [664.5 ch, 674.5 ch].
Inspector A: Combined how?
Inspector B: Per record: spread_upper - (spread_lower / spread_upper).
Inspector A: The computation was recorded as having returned -67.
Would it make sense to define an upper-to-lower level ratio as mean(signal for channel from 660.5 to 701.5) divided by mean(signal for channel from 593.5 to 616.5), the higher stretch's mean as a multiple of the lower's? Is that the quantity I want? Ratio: 1.99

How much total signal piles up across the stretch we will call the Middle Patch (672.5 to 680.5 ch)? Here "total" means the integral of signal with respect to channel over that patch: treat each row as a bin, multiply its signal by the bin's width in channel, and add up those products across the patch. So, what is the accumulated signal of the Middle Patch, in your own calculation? 859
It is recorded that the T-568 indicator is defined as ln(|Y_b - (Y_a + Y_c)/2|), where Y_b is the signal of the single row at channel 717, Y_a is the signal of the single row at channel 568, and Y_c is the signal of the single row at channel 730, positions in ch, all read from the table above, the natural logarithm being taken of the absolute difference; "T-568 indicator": 1.96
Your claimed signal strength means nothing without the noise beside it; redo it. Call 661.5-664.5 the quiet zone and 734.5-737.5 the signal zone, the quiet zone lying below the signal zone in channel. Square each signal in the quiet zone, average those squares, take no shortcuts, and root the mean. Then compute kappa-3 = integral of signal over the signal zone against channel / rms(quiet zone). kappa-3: 3.01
